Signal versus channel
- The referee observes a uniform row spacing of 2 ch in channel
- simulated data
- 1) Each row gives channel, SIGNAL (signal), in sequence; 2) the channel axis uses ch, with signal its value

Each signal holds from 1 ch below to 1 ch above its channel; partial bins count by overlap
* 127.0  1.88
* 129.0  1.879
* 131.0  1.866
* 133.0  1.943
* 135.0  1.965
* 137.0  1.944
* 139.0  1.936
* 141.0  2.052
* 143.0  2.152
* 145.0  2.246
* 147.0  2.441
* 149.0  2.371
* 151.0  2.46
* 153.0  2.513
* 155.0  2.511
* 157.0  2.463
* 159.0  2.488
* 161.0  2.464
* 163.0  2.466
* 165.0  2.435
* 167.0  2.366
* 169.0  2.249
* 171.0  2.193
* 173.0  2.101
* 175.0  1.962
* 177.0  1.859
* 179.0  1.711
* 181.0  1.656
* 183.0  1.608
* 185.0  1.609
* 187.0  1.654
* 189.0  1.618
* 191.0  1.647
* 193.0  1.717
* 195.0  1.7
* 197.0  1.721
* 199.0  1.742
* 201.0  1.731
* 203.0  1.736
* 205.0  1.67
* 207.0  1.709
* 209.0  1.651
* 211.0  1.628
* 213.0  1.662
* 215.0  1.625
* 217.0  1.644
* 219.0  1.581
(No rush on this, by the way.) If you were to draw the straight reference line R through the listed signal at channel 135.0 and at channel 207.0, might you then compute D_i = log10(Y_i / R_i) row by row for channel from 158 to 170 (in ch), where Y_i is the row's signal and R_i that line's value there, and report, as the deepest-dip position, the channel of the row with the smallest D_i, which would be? 169.0 ch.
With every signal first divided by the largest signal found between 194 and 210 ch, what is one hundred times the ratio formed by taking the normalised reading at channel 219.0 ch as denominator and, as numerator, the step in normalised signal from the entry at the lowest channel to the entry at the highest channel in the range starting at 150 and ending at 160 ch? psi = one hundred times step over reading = 2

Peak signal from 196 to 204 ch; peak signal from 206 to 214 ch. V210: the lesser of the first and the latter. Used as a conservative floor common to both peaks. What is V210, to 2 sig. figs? 1.7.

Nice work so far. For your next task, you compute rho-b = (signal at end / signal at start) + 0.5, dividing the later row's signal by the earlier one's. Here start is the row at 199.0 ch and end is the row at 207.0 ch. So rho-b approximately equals 1.48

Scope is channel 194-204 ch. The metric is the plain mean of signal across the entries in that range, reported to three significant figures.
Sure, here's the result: 1.73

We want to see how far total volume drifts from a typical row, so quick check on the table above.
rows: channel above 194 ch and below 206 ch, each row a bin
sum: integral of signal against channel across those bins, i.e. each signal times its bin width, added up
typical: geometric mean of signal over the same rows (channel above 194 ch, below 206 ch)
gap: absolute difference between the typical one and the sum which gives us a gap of 19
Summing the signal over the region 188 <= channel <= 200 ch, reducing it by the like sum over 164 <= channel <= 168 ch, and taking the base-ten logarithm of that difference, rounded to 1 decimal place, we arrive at 0.7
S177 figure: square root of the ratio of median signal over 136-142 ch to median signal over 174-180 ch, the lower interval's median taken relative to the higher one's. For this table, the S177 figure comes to 1.02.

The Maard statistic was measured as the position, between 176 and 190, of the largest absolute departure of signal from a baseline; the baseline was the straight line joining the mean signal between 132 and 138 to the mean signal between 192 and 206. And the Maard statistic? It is 183.0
